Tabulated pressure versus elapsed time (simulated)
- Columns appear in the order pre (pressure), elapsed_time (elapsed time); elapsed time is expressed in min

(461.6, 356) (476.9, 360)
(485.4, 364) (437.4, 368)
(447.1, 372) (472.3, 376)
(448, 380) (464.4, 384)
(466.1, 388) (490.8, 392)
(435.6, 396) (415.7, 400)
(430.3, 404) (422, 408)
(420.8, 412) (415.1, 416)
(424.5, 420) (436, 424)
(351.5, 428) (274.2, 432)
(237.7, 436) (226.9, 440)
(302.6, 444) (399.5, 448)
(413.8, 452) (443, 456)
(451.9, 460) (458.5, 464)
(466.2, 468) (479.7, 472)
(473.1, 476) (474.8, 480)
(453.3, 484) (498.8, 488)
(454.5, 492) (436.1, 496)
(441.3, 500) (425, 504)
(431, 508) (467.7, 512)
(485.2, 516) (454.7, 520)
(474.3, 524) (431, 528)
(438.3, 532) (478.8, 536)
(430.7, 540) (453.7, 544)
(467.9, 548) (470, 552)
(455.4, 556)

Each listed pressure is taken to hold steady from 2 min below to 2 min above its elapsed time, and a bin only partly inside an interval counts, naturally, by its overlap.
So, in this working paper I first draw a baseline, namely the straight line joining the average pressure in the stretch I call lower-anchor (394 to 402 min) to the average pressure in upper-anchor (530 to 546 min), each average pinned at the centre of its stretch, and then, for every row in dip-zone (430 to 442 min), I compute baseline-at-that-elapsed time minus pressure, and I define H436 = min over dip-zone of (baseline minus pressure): 157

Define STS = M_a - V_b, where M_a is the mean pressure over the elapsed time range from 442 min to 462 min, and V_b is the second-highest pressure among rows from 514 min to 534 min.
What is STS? -72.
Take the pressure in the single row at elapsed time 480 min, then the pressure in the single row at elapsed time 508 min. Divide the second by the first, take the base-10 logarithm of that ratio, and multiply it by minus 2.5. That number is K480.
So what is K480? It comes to 0.11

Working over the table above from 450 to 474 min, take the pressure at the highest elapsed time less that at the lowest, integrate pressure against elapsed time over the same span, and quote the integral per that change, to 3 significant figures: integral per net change 165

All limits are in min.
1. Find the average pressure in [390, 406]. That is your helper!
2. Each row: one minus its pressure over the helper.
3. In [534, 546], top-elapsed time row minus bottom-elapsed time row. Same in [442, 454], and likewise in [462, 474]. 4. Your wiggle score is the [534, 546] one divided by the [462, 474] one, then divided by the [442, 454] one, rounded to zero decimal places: 5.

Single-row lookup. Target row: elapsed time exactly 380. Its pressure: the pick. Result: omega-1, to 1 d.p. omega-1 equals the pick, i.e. 448.0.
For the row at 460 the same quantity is 451.9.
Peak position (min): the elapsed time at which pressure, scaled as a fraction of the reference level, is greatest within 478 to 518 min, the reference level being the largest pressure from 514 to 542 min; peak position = 488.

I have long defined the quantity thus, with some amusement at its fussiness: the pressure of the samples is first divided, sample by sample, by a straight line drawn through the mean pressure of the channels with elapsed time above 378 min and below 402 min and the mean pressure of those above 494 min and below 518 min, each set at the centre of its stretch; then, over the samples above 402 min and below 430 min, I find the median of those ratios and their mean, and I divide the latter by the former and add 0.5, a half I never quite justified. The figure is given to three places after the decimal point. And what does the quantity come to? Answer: 1.483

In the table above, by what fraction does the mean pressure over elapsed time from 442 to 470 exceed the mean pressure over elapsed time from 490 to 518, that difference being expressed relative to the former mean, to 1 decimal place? -0.1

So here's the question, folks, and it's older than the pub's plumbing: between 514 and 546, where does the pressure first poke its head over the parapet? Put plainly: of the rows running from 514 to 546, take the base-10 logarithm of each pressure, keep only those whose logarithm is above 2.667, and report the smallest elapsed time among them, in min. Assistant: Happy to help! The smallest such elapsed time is 516 min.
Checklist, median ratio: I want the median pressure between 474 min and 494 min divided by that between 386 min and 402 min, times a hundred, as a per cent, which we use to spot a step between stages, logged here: 105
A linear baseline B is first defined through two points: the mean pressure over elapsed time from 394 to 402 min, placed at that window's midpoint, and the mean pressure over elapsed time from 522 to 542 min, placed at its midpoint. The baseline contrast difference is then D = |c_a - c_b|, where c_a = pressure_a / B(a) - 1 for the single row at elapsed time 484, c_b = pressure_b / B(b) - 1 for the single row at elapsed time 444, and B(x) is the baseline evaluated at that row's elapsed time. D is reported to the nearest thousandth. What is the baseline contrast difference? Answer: 0.329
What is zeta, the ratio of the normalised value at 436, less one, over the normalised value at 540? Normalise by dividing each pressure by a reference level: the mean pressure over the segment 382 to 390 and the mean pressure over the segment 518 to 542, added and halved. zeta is -0.51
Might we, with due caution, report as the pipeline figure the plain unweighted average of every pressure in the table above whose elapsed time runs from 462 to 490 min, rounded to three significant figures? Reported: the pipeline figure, 472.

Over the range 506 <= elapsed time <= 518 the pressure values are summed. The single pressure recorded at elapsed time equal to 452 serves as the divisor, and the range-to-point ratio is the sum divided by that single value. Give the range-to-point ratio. 3.3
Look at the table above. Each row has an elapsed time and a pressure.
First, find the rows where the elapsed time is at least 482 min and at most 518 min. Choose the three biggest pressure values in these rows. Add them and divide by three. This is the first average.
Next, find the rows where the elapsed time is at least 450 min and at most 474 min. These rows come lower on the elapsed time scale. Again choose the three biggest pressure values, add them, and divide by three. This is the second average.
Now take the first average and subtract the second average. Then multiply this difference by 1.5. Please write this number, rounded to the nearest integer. 24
